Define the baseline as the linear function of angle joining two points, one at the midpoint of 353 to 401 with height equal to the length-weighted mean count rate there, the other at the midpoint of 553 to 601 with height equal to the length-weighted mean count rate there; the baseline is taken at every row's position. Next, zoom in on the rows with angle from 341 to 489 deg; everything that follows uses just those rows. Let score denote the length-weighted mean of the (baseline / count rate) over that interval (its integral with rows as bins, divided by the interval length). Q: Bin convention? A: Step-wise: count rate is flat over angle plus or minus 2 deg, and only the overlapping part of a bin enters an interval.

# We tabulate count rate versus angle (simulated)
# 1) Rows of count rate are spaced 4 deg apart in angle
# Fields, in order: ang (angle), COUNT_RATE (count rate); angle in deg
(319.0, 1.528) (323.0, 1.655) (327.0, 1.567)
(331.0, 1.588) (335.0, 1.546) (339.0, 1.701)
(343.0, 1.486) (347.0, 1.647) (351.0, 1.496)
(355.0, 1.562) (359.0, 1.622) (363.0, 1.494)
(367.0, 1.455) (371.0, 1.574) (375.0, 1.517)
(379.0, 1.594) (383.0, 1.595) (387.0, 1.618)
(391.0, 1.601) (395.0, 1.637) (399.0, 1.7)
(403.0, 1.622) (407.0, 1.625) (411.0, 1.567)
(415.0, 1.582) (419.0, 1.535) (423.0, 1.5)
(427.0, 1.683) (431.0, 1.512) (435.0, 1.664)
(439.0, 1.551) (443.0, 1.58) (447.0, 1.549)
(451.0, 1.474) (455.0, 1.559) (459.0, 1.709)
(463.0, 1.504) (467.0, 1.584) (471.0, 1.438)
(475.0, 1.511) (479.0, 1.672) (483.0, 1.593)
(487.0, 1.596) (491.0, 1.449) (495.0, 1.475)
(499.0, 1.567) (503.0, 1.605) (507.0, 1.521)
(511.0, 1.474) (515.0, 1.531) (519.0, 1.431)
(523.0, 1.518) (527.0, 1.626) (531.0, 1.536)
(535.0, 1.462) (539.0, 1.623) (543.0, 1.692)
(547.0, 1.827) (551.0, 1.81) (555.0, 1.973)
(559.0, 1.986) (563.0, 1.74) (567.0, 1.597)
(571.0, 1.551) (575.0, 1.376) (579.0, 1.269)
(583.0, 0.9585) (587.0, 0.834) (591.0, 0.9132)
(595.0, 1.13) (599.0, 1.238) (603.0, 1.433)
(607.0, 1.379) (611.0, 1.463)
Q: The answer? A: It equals 0.983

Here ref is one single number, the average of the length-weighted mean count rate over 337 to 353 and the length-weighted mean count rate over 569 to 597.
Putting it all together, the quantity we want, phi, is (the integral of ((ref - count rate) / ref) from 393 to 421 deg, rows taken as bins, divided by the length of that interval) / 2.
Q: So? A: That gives -0.090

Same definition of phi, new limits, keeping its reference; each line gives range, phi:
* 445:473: -0.066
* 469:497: -0.062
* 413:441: -0.077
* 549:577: -0.130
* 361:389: -0.068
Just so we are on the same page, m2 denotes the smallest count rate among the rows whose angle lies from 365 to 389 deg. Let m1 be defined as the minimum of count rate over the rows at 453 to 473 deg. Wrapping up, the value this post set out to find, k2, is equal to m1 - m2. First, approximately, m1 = 1.438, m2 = 1.455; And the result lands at -0.02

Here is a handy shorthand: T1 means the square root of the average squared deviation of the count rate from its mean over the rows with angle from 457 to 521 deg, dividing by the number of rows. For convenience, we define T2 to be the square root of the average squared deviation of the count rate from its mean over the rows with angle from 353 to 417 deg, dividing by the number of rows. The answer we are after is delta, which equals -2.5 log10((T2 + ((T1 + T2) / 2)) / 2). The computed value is 3.00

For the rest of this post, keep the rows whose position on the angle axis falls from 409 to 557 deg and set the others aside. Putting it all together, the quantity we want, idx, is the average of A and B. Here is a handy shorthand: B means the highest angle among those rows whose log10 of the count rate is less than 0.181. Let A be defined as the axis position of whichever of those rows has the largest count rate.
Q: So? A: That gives 545 deg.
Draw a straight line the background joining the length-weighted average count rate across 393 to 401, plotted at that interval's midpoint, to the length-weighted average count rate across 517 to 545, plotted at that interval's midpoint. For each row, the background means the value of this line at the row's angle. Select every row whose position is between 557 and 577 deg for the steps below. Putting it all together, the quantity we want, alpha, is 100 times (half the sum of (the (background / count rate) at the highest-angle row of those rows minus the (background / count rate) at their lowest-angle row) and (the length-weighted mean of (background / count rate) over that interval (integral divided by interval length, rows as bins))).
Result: 63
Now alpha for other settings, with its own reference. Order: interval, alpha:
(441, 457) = 53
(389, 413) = 52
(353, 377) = 56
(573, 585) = 88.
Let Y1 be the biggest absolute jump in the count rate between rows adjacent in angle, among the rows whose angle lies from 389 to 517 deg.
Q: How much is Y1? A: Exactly 0.205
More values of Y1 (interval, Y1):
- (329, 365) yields 0.215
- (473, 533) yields 0.161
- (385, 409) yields 0.078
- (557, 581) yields 0.246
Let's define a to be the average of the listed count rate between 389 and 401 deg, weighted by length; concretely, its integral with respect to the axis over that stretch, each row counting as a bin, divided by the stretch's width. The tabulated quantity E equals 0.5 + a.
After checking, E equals 2.15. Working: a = 1.65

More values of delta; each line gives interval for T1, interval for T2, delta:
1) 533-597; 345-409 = 2.16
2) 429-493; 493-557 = 2.22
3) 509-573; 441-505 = 2.53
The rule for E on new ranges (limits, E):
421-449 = 2.08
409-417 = 2.07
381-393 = 2.10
